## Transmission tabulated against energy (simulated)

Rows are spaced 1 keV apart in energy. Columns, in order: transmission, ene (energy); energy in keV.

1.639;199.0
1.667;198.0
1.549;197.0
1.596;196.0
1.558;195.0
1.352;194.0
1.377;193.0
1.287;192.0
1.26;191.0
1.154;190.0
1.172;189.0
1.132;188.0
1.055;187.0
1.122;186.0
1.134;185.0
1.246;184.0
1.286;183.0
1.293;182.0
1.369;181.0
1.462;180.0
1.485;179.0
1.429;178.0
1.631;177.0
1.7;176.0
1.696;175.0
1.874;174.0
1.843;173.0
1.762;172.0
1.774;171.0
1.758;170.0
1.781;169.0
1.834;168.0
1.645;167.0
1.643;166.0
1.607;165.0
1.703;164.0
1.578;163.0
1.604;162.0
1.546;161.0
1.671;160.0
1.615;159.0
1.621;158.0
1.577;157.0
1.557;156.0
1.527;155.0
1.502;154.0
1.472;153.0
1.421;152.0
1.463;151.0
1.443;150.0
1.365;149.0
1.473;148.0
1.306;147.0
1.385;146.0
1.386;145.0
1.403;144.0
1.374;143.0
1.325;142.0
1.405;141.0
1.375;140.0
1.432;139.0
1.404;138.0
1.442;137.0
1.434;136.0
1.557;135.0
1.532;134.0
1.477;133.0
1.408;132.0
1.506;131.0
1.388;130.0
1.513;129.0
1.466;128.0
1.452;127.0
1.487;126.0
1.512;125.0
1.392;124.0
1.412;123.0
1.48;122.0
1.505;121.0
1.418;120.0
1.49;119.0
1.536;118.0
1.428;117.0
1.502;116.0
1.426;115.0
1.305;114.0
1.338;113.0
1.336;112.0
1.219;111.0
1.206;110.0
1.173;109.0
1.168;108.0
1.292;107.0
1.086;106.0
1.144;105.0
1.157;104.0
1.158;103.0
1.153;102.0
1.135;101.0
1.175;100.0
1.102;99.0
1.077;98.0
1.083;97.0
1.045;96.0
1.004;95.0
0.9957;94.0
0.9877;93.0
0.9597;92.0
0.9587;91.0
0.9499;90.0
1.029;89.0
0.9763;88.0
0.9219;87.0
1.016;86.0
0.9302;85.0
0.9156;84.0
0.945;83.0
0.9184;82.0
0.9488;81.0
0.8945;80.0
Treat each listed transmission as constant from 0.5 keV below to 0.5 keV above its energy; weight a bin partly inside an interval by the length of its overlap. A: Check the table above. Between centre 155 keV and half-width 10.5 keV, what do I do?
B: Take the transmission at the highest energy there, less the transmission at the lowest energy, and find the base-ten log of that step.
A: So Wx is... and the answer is -0.656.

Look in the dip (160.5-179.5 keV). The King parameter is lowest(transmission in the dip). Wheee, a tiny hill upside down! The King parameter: 1.429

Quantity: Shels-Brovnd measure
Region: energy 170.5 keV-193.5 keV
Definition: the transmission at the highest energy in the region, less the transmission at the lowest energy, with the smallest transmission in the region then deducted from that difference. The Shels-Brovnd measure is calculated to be -1.45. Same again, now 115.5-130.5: -1.50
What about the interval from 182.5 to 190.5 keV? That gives -1.19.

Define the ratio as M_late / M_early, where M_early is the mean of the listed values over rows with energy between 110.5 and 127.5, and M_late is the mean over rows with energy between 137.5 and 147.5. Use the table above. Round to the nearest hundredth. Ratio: 0.97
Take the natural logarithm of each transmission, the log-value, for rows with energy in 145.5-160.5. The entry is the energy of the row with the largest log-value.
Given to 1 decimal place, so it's 160.0 keV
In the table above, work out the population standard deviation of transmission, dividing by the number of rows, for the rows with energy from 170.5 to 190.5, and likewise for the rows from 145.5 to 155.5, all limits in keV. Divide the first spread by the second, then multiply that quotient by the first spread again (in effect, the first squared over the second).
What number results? 1.11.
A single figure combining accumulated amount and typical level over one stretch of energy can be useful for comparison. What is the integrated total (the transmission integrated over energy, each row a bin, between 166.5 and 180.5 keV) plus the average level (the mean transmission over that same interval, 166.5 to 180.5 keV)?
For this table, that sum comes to 25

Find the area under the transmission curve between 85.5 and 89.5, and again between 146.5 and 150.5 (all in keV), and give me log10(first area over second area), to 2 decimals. -0.15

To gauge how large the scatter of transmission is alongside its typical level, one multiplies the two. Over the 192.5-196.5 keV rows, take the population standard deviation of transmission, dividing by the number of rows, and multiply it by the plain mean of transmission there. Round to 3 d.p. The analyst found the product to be 0.158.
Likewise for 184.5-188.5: 0.036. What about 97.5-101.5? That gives 0.041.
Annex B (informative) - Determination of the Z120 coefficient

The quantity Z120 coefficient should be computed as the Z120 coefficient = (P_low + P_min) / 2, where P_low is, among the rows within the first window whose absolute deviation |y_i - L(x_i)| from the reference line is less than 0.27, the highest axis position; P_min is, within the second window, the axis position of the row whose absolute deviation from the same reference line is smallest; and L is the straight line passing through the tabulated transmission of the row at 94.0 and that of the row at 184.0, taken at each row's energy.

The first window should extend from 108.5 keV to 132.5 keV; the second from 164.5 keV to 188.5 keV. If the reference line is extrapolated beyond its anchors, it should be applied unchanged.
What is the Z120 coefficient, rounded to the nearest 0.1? 149.0 keV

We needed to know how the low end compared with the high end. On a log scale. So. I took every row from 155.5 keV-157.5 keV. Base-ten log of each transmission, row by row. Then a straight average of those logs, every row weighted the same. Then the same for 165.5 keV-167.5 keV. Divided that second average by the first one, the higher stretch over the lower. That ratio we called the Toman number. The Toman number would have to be 1.1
